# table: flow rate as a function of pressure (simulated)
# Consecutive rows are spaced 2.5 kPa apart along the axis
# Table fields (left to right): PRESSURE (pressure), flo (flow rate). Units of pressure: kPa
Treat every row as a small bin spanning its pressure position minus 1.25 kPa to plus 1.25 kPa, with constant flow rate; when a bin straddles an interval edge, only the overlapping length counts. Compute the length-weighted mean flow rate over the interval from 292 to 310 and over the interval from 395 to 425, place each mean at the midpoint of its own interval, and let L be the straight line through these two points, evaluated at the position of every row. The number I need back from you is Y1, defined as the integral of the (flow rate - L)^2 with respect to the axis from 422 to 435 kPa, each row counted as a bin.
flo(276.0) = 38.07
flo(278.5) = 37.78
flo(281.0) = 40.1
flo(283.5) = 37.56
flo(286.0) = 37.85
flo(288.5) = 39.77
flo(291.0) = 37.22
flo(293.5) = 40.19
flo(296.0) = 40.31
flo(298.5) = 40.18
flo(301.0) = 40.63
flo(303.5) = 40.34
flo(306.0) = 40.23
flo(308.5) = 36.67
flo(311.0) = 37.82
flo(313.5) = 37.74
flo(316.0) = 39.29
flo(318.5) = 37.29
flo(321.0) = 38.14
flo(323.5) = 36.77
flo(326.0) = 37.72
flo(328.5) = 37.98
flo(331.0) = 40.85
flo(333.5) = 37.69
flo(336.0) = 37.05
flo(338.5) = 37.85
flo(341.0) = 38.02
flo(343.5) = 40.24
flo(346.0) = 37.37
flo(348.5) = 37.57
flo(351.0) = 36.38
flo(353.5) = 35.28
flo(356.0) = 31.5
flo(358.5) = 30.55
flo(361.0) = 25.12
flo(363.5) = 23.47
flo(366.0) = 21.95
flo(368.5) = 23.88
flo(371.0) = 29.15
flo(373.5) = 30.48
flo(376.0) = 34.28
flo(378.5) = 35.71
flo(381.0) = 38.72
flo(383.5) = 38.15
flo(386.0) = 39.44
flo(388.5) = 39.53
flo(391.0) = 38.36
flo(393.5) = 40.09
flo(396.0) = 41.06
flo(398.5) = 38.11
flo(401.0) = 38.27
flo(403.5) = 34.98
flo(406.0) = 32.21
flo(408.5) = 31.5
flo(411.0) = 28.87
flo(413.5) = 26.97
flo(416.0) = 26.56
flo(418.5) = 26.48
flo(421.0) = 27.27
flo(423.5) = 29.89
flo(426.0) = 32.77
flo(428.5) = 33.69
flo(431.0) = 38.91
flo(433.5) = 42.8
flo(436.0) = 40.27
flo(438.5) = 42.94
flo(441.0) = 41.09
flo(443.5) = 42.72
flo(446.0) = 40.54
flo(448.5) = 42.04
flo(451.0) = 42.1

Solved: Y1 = 664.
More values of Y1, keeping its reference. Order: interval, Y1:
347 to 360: 138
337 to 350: 44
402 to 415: 105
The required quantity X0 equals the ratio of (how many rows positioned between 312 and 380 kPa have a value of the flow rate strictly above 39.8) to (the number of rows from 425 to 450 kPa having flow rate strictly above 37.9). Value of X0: 0.25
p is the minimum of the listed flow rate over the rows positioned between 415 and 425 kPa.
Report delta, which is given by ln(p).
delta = 3.28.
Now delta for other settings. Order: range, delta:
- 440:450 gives 3.70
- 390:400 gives 3.64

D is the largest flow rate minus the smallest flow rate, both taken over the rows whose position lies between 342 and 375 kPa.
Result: 18.3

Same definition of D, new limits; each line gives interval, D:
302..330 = 3.7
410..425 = 3.4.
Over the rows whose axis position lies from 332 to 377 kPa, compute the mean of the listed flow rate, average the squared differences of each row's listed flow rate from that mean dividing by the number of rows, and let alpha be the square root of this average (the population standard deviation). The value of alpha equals 6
